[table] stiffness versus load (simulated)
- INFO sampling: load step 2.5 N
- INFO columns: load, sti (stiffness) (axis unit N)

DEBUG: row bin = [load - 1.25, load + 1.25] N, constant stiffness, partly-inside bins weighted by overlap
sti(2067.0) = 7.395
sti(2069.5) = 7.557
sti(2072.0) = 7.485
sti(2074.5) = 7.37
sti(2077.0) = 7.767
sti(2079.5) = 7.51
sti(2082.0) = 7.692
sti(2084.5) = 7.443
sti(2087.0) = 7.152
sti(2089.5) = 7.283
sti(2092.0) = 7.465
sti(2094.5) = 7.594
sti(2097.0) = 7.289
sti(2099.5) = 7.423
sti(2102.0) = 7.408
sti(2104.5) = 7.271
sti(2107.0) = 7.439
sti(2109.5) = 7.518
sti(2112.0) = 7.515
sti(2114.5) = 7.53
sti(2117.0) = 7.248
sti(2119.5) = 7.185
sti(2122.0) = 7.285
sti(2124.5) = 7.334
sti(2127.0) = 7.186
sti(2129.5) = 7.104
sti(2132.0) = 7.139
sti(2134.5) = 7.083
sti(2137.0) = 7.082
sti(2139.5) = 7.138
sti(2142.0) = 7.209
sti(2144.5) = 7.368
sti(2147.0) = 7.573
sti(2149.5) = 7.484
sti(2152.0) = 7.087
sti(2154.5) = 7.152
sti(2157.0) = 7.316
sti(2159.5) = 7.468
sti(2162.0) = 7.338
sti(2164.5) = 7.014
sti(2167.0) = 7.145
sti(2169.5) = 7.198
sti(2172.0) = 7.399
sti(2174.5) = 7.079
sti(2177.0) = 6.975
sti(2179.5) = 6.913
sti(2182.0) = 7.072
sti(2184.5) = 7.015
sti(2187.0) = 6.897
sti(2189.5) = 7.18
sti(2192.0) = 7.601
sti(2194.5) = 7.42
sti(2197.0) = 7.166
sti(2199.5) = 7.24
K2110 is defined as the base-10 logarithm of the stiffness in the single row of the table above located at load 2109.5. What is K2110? 0.876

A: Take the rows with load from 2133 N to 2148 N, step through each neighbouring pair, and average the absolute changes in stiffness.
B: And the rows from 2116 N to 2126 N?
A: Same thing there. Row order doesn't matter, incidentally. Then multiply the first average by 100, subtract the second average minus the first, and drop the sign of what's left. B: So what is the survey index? 10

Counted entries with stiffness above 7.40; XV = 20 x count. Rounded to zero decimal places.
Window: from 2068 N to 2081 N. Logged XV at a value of 80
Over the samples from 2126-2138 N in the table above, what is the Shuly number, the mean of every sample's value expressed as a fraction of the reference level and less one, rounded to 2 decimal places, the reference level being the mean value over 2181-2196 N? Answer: -0.01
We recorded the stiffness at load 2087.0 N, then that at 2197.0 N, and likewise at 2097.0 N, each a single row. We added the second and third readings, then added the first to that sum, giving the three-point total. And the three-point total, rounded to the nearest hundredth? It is 21.61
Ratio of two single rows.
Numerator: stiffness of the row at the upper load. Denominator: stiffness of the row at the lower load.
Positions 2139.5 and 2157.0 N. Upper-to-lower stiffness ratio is 1.02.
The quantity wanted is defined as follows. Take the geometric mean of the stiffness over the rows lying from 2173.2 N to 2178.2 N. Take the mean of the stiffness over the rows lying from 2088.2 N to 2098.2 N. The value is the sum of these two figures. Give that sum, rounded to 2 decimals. 14.43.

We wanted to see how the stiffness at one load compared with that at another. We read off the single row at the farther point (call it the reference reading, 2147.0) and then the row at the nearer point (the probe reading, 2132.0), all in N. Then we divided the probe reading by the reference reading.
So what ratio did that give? 0.94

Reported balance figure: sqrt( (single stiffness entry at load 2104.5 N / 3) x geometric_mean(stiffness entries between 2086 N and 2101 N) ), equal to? 4.23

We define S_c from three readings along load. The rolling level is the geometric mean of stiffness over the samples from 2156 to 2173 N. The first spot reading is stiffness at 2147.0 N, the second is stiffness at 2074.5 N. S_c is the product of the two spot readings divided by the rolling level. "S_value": 7.7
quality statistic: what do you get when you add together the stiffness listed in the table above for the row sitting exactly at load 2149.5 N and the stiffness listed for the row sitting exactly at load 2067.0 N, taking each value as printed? 14.9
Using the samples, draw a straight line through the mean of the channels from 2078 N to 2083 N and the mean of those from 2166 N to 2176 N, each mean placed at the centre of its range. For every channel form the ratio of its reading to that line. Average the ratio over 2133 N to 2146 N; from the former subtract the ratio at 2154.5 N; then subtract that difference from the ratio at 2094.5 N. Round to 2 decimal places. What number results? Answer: 1.01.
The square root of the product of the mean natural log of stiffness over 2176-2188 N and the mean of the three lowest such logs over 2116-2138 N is 1.95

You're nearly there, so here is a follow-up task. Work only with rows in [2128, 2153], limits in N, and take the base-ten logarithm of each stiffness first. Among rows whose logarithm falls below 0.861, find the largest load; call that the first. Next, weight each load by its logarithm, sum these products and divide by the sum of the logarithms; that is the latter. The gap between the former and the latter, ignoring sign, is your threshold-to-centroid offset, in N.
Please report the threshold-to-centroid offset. 11.2 N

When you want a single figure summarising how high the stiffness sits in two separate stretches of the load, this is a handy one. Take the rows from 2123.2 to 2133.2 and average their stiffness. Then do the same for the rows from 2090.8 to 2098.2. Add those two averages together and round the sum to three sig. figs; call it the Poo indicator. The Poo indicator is 14.6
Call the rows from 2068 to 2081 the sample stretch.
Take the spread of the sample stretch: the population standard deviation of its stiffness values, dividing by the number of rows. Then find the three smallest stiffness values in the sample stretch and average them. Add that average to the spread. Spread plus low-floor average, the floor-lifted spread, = 7.59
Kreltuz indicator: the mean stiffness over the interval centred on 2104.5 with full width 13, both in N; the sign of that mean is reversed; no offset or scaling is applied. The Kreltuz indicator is -7.41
